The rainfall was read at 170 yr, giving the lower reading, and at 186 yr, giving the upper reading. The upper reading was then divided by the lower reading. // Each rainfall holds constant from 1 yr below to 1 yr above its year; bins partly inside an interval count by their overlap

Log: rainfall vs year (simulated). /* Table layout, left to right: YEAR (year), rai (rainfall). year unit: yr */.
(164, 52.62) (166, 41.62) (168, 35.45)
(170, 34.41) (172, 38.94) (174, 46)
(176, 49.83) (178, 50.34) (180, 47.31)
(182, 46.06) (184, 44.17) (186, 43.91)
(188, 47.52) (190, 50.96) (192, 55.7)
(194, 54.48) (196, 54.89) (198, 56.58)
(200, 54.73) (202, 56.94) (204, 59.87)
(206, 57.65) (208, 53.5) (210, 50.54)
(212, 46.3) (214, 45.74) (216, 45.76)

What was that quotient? 1.28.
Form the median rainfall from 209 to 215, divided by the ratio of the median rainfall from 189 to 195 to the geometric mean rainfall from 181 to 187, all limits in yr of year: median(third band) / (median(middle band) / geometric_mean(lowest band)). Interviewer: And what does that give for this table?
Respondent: 38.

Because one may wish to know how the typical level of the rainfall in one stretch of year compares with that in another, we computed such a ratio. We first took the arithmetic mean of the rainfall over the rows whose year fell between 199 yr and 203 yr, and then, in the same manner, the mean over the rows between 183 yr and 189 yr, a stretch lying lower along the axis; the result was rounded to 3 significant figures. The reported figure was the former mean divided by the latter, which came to 1.24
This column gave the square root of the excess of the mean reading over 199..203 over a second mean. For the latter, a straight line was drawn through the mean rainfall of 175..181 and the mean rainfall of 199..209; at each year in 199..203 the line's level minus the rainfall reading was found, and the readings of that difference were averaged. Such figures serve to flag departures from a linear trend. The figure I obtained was 7.5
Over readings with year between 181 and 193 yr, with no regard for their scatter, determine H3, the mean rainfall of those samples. 48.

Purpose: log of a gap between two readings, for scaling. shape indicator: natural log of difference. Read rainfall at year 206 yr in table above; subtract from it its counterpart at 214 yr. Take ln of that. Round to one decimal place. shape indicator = 2.5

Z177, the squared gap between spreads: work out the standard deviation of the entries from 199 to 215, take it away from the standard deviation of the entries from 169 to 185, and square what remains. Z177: 0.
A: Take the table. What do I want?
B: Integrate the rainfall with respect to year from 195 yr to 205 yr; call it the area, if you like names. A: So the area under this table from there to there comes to 566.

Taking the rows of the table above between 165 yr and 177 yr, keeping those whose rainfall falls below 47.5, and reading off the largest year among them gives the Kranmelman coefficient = 174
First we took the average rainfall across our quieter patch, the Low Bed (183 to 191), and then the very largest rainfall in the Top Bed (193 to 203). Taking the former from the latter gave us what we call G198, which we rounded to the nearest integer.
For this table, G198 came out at 10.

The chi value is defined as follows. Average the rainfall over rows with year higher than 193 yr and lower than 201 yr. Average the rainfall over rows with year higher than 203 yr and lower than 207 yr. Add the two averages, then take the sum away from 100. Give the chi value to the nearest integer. -14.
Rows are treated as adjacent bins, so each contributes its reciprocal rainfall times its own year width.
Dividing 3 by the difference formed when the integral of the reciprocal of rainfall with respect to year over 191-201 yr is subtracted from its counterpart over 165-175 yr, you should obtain 39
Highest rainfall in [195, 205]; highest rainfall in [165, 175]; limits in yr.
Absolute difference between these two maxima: 14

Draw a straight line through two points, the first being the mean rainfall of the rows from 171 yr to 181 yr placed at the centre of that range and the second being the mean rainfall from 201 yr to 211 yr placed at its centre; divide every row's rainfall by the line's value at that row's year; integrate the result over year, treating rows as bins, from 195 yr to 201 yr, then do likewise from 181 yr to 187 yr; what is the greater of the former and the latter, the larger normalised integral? 6.24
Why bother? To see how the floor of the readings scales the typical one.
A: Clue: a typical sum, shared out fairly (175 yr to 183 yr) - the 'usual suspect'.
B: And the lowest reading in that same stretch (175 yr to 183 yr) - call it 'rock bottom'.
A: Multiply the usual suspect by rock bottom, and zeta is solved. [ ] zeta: 2229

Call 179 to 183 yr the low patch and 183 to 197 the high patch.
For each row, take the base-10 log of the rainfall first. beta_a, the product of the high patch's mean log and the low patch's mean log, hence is 2.84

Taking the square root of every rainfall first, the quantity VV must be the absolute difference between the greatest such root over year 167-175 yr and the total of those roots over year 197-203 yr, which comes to 16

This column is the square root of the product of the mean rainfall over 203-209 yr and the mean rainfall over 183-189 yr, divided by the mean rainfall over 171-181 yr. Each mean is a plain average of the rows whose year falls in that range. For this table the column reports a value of 1.09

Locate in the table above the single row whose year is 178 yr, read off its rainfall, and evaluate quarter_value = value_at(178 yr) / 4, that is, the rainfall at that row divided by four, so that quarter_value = 12.6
